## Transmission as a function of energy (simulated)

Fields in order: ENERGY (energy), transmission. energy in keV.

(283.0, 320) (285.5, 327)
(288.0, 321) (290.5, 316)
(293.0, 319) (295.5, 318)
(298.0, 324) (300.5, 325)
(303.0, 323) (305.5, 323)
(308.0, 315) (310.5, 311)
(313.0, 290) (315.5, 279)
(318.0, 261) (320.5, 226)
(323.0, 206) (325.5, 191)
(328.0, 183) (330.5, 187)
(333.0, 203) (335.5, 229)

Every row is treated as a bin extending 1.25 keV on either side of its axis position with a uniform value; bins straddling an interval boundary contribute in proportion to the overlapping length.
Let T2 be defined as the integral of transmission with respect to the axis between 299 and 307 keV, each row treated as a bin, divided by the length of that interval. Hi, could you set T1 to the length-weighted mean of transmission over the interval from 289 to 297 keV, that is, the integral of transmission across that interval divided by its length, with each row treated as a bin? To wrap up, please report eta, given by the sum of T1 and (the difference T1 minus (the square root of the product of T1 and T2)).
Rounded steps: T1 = 318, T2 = 323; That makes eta 315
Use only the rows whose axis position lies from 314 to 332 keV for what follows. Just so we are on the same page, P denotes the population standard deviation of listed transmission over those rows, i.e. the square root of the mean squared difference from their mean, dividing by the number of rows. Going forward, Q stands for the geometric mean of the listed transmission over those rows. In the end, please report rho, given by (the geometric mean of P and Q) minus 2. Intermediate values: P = 35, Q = 216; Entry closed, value 85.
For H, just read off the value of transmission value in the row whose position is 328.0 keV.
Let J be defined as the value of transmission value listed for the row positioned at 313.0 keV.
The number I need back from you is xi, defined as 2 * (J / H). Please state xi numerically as 3.2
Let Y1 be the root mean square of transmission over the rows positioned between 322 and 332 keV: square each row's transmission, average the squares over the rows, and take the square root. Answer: 192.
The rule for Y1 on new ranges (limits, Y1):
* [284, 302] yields 321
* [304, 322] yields 288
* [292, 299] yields 320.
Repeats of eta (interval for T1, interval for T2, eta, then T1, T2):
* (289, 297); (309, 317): 331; 318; 293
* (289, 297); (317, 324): 365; 318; 231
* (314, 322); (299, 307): 223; 255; 323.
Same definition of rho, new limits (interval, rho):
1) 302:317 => 69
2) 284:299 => 33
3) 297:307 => 14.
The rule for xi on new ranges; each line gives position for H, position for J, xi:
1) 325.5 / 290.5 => 3.3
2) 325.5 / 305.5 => 3.4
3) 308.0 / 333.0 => 1.3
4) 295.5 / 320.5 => 1.4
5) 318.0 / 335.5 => 1.8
